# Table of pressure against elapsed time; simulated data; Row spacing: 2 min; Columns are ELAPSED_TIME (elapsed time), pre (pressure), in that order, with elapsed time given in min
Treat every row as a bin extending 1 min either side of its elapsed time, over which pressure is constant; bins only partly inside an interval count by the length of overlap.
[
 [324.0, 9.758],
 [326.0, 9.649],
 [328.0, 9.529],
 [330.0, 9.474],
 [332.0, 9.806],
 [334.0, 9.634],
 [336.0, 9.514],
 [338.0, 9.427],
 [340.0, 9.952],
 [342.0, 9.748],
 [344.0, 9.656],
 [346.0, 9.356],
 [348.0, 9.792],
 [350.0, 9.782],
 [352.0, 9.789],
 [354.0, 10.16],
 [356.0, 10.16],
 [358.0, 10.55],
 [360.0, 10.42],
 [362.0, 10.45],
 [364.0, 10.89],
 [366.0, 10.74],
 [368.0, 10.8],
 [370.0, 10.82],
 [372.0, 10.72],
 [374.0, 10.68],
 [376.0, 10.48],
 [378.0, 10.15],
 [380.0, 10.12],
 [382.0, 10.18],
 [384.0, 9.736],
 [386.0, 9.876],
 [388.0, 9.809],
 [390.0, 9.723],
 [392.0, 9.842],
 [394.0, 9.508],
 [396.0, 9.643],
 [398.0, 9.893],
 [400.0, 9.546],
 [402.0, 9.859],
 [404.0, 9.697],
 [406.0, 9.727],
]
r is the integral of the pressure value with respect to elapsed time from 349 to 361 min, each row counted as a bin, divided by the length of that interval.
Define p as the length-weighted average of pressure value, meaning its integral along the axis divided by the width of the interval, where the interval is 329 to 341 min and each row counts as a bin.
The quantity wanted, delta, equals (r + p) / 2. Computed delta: 9.9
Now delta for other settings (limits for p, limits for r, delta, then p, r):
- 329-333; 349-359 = 9.9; 9.6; 10.1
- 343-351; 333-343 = 9.7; 9.6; 9.7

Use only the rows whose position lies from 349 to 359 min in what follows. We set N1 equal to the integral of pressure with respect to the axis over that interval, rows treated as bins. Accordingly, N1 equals 101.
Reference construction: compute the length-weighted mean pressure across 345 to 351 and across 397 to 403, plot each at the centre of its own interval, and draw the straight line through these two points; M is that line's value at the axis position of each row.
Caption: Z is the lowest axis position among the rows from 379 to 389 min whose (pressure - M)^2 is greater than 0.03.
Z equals 380.0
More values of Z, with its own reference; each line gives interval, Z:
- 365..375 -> 366.0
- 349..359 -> 354.0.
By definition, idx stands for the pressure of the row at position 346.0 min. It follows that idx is 9.356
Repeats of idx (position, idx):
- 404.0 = 9.697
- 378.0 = 10.15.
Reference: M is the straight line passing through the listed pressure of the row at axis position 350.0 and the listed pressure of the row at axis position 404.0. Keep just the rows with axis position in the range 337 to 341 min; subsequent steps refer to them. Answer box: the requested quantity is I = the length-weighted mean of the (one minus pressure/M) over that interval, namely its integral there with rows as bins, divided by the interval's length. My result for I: 0.01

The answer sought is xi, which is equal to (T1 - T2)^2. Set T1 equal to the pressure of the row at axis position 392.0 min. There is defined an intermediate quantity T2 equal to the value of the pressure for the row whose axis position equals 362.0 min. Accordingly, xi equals 0.4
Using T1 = 9.842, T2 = 10.45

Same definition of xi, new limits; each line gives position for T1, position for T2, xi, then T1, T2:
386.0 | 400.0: 0.1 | 9.876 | 9.546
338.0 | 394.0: 0.0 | 9.427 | 9.508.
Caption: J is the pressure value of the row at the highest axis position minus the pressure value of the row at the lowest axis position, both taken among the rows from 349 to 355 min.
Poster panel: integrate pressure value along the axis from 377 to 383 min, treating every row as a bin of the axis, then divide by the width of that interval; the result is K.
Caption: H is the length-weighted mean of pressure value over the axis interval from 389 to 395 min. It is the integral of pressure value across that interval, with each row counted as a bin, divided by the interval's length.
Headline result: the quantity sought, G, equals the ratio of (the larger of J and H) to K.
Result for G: 0.95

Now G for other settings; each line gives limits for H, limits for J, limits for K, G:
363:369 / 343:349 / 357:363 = 1.03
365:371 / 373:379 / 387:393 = 1.10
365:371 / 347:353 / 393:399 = 1.11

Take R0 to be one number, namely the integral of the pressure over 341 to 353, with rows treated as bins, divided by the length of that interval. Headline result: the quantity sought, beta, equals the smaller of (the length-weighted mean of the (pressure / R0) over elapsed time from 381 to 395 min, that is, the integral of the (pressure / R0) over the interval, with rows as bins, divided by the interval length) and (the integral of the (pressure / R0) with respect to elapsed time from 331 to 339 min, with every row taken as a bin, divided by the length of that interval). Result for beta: 0.99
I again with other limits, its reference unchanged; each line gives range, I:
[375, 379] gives -0.06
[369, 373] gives -0.10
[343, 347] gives 0.03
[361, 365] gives -0.09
